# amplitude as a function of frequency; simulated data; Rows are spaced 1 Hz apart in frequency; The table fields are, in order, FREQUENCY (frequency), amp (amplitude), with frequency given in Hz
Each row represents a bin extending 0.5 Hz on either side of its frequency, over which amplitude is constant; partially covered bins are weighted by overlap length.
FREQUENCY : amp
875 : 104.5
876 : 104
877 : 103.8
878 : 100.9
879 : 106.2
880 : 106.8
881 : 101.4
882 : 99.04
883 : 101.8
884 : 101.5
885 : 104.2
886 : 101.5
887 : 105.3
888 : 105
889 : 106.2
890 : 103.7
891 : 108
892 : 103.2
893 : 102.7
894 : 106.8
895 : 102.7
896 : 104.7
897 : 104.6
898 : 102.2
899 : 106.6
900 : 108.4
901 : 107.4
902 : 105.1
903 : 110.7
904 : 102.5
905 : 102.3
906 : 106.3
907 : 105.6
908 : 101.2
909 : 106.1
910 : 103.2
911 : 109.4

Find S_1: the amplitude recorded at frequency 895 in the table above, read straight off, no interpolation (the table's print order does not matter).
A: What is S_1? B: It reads 102.7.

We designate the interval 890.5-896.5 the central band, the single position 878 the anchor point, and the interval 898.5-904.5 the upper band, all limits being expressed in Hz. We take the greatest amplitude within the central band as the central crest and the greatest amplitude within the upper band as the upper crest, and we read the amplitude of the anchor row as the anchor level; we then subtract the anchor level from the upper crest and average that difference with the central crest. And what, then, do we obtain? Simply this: 58.9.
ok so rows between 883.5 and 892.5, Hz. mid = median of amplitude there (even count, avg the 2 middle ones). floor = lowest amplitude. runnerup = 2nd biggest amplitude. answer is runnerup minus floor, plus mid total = 109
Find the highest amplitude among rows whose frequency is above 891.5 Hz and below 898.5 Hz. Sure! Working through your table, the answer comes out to 106.8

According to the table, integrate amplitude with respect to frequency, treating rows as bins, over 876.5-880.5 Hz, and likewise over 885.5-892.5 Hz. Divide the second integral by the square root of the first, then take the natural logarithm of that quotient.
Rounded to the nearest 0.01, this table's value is 3.58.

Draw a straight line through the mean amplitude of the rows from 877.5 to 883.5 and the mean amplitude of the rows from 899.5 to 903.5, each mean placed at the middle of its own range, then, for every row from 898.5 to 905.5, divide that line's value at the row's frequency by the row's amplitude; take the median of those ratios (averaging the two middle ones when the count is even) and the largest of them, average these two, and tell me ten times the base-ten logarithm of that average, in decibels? 0.149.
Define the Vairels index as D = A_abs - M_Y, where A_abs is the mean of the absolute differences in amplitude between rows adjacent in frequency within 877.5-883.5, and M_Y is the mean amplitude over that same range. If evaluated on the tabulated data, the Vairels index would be -99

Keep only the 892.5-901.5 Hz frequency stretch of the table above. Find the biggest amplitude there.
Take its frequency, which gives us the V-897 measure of 900 Hz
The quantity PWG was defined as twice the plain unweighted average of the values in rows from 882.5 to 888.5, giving 206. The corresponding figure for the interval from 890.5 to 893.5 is 209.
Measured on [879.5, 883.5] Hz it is 205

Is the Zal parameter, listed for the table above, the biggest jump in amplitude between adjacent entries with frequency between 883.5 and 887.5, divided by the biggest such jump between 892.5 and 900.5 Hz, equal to 0.86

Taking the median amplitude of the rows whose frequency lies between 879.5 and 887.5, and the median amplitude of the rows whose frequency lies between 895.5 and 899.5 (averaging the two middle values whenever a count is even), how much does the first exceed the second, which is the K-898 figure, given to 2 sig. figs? -3.0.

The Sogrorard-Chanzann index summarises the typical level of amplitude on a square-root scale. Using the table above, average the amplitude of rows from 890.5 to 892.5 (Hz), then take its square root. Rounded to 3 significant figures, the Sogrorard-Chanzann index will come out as 10.3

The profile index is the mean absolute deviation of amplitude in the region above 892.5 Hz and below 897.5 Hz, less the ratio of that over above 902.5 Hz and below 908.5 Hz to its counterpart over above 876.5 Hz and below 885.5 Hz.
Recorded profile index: 0.0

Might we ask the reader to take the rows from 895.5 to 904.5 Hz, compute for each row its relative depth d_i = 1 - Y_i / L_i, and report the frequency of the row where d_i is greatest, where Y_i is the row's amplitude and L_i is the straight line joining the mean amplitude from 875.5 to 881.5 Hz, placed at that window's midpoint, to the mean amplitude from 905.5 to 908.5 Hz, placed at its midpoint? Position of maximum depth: 898 Hz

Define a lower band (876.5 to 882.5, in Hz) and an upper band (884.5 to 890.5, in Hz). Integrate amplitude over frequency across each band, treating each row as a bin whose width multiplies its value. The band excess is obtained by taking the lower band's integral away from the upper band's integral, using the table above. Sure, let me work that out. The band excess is 7.8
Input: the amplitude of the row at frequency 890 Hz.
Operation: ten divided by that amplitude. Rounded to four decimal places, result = 0.0964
